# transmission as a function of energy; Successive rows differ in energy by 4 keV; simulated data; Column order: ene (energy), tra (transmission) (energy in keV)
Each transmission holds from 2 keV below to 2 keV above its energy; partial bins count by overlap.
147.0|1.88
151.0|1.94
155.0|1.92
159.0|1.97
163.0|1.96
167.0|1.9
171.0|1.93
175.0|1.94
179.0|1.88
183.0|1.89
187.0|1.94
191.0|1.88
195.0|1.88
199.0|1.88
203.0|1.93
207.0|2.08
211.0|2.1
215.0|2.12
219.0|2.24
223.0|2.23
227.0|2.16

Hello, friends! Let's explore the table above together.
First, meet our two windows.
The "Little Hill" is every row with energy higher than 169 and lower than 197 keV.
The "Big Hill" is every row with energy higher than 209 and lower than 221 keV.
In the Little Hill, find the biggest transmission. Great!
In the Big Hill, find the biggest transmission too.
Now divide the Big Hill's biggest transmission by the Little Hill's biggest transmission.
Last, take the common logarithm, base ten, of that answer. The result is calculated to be 0.06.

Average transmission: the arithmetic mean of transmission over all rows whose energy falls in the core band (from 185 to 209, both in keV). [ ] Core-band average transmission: 1.93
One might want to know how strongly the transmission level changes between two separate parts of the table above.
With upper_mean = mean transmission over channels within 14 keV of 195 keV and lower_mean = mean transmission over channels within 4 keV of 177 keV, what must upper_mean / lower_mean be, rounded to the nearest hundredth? 1.01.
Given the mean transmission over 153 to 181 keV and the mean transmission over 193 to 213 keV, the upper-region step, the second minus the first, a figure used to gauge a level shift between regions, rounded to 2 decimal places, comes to 0.05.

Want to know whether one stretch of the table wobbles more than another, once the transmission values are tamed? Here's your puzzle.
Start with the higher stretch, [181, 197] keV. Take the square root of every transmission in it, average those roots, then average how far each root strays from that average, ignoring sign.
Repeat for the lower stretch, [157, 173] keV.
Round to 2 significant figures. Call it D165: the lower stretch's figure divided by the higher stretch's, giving 1.2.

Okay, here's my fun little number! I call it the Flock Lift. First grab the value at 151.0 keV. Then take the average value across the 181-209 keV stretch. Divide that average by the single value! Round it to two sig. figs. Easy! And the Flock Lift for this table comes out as 0.99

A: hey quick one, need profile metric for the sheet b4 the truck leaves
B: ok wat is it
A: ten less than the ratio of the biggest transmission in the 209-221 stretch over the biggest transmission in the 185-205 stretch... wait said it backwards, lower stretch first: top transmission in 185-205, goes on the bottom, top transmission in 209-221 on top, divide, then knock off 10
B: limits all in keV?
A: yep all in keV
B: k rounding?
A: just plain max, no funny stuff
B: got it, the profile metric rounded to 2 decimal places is -8.85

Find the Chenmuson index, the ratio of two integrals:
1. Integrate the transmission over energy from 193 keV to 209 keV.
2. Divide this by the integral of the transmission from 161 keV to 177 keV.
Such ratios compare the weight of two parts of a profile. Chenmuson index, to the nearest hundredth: 1.01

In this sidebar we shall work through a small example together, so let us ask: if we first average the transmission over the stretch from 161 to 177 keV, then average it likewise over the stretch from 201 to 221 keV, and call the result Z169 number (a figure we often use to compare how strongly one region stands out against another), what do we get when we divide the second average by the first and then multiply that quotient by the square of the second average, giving 4.8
